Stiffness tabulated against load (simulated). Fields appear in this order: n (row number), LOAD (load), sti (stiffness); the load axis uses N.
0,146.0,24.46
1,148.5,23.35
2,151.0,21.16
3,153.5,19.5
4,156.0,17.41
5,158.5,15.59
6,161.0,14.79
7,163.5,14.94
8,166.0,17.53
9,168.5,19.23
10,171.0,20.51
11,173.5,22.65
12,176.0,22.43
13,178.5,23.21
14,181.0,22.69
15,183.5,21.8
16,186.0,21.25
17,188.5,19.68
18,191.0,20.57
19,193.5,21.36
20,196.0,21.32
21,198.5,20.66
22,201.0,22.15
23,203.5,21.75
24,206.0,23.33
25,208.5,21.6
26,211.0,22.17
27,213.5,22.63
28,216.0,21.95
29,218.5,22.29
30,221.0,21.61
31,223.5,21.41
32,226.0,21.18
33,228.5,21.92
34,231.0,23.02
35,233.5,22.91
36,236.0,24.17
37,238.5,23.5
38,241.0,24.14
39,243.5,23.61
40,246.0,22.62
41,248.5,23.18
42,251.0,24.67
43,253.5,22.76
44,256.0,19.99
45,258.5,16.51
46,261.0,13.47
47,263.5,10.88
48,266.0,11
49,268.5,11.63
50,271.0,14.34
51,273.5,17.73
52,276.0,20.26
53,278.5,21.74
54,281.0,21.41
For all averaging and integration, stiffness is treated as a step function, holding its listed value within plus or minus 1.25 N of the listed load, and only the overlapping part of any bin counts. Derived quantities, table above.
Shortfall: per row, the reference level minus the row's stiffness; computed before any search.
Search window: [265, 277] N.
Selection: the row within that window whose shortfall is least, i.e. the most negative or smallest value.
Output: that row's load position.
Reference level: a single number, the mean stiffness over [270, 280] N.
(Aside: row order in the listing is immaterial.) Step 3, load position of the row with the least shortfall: 276.0 N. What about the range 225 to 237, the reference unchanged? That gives 236.0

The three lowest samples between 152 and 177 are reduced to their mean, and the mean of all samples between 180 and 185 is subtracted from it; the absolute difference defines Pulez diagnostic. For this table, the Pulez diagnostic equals 7.1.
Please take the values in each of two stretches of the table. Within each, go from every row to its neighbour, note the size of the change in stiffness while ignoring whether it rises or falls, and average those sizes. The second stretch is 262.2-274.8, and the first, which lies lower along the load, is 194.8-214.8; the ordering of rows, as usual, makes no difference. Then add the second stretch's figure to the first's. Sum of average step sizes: 2.7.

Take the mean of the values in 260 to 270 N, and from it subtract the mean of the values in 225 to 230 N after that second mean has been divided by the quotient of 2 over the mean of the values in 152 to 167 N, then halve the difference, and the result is -84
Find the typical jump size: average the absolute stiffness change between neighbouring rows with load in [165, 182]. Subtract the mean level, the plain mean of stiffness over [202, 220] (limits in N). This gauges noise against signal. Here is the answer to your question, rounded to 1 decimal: -21.1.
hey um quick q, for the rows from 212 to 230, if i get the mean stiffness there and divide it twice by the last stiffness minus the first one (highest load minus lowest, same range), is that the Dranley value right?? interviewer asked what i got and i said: 43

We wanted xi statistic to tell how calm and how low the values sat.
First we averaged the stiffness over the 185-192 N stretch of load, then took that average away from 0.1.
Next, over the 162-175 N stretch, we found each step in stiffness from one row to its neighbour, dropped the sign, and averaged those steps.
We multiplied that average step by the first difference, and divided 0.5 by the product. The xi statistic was -0.013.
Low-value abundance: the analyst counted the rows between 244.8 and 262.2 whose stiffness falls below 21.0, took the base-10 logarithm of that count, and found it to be 0.48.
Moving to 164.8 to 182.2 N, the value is 0.48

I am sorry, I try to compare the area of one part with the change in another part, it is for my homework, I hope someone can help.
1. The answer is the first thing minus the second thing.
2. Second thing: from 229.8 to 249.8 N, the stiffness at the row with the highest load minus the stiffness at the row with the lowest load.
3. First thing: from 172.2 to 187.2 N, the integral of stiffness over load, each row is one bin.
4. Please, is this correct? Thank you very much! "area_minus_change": 335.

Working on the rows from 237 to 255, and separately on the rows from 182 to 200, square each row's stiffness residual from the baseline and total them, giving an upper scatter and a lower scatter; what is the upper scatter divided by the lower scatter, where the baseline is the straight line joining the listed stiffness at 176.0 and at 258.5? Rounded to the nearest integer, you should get 59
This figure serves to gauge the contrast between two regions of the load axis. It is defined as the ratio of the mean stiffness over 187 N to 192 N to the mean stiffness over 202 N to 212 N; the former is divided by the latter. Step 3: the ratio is 0.91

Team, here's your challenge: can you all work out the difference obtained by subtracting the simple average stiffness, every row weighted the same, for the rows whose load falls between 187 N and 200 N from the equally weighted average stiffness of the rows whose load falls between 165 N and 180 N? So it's 0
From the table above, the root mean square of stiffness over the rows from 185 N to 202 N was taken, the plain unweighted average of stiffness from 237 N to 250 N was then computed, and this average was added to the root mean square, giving 44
